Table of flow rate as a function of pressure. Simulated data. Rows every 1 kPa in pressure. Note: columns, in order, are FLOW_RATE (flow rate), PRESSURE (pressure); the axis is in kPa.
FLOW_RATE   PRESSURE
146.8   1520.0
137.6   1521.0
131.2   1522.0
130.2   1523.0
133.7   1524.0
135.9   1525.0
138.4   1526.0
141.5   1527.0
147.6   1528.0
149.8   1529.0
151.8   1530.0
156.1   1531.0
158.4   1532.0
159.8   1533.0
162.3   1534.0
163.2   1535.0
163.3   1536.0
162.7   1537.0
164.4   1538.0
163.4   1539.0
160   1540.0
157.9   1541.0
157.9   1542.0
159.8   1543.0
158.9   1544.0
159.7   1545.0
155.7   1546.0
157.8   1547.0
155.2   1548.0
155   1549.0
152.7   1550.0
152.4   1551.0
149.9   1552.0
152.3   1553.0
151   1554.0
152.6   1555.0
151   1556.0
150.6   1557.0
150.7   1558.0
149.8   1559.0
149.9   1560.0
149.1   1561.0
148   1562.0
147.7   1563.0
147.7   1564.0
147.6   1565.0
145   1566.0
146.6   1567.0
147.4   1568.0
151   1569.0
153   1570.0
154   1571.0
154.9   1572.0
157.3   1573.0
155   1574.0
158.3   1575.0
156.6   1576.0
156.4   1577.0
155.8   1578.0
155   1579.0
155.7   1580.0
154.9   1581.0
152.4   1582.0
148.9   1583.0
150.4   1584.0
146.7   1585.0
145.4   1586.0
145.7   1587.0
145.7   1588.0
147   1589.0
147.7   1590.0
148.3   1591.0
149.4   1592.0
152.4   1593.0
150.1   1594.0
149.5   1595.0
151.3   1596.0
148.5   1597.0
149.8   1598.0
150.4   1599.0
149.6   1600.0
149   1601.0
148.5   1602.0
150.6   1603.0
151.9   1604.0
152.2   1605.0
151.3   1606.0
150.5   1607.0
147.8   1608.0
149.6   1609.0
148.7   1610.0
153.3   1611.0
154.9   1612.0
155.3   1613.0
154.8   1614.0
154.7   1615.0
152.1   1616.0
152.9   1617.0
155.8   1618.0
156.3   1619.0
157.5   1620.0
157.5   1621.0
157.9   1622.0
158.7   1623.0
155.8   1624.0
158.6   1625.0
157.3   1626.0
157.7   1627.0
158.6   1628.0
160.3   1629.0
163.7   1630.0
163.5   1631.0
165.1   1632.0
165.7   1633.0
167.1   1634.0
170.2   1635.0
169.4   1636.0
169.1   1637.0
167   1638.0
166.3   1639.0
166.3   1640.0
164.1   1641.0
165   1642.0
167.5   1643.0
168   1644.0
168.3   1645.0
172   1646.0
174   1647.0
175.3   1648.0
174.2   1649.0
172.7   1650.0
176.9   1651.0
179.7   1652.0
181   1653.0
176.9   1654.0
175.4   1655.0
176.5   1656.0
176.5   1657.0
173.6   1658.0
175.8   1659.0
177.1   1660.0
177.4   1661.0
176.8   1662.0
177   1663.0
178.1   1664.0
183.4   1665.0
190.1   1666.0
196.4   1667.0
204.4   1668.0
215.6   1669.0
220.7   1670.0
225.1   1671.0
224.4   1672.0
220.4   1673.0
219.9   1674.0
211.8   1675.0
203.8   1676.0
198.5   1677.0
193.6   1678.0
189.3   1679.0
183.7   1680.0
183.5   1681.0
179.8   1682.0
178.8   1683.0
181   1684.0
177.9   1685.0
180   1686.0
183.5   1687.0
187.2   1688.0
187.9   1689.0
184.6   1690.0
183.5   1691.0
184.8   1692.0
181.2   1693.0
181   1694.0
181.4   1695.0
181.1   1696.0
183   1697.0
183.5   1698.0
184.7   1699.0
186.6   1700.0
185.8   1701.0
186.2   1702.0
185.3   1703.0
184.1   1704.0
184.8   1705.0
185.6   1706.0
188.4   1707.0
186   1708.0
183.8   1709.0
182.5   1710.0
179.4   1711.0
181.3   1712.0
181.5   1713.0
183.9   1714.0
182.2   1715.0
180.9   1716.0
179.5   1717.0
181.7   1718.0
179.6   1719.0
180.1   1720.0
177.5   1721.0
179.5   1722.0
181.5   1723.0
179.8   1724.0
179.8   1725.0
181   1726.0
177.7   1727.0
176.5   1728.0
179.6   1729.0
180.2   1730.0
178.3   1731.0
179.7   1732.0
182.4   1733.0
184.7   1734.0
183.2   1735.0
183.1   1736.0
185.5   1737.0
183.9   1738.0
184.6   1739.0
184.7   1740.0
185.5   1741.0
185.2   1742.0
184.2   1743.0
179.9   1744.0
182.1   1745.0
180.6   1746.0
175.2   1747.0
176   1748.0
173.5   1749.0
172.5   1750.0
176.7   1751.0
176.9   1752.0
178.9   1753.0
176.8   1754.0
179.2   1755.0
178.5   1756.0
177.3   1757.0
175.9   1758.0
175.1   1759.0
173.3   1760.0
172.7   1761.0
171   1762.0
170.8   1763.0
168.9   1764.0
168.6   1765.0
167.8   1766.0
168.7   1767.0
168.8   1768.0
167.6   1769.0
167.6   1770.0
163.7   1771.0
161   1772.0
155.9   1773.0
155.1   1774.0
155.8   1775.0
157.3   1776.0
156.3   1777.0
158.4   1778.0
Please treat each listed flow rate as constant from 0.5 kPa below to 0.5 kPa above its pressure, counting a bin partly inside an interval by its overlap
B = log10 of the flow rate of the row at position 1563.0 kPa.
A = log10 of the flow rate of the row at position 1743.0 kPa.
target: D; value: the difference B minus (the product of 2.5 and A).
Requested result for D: -3.49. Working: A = 2.27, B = 2.17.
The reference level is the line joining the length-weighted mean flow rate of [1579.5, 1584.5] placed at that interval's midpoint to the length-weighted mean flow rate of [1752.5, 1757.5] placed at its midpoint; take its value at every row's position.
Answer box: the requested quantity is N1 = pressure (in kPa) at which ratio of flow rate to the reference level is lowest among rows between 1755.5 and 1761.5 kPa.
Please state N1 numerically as 1761.0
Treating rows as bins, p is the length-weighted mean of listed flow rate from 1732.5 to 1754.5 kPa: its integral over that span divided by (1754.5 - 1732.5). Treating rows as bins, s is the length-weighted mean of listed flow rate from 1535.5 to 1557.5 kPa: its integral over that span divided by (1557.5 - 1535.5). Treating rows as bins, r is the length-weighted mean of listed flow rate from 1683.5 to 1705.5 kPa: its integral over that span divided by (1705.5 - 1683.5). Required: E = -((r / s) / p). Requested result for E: -0.0065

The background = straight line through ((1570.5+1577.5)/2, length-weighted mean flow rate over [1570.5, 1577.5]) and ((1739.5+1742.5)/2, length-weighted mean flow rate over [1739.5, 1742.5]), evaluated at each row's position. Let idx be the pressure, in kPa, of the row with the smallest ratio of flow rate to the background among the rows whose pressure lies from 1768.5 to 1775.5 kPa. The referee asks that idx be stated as 1774.0 kPa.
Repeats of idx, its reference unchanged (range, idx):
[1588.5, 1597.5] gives 1589.0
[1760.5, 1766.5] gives 1766.0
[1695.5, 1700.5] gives 1696.0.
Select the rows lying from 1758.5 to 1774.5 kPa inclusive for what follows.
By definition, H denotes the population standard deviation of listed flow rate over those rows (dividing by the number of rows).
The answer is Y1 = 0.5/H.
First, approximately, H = 5.5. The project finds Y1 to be 0.09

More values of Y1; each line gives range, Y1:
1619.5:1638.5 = 0.11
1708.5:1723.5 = 0.29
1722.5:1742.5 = 0.18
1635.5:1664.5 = 0.11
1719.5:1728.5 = 0.32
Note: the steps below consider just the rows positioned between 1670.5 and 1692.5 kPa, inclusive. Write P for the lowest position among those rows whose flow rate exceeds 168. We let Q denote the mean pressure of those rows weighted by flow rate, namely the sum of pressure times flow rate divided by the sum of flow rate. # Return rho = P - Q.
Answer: -10.1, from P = 1671.0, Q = 1681.1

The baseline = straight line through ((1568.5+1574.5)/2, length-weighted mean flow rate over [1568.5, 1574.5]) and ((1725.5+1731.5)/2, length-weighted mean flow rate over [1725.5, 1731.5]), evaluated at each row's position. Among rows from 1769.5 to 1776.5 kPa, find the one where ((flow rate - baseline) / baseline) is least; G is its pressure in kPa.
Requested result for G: 1774.0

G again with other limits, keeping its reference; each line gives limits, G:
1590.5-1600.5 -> 1597.0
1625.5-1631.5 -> 1626.0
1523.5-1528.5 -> 1524.0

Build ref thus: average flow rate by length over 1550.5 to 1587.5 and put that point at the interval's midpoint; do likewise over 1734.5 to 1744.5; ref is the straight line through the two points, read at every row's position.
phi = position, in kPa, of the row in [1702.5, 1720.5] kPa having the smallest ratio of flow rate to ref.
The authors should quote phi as 1719.0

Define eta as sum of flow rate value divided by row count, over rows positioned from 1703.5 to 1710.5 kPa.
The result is 185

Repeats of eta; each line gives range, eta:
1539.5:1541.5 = 159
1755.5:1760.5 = 176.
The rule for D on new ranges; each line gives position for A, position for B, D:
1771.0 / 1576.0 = -3.34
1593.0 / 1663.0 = -3.21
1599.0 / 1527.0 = -3.29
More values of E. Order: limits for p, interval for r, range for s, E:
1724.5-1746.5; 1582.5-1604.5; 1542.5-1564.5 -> -0.0054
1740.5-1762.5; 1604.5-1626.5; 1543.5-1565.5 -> -0.0057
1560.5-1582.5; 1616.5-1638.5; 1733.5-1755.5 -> -0.0059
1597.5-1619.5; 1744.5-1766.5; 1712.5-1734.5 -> -0.0064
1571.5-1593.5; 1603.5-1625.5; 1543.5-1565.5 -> -0.0067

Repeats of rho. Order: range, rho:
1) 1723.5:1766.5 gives -20.8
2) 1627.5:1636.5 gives 2.9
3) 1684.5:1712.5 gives -13.5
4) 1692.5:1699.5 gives -3.0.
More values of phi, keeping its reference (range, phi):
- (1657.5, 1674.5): 1658.0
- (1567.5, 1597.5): 1588.0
